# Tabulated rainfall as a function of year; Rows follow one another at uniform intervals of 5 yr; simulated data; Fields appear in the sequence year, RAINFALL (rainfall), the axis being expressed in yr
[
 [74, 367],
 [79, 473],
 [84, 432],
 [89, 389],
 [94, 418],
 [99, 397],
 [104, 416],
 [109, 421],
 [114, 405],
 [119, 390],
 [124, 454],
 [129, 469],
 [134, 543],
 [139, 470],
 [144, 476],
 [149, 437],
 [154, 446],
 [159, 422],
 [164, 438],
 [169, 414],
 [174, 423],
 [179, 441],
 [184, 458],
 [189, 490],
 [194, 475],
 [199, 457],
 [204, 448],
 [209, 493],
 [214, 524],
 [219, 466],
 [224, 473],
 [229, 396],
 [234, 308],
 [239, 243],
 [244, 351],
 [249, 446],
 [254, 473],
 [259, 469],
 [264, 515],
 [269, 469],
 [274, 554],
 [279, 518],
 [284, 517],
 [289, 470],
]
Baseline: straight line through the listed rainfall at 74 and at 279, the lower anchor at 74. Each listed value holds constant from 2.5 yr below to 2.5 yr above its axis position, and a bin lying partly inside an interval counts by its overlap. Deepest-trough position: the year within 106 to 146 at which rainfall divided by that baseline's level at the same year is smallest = 119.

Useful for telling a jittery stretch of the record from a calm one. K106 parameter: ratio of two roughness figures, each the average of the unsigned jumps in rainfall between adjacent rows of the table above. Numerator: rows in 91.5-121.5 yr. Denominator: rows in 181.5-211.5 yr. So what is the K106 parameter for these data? 0.64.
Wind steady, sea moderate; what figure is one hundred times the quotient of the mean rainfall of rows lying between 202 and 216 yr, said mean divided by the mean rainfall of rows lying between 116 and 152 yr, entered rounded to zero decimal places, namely 106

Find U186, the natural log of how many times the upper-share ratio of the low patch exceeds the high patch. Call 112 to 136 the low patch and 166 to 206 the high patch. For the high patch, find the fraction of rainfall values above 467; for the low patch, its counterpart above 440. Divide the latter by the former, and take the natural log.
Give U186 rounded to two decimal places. 0.88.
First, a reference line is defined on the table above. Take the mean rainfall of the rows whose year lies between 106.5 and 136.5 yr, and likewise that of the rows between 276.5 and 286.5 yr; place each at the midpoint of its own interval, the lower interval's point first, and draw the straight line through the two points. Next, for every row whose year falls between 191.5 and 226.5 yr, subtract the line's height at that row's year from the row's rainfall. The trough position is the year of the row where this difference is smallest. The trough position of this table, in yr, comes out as 204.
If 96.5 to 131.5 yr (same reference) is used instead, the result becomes 119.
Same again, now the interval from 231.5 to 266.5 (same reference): 239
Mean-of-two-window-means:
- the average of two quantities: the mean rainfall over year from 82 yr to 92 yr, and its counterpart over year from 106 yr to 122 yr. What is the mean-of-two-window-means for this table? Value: 408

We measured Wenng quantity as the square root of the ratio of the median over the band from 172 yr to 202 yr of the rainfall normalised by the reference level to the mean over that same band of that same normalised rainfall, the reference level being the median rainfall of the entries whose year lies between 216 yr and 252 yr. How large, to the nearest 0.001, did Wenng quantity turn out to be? 1.000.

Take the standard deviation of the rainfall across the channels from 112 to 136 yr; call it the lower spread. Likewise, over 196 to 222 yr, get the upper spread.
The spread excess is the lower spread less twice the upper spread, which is -1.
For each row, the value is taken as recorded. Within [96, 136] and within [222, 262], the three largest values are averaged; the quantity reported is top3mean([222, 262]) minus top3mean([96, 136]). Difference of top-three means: -17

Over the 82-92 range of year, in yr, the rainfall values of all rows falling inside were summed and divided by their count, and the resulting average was 410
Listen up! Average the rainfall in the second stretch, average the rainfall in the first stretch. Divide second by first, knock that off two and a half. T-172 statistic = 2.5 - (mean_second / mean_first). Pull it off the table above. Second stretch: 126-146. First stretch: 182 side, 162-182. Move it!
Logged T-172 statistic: 1.36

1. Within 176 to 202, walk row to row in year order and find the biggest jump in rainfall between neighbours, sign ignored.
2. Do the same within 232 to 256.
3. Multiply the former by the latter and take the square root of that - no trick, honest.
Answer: 59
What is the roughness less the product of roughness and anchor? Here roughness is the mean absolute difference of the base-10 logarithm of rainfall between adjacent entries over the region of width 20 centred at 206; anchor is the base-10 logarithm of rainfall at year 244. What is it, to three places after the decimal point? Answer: -0.040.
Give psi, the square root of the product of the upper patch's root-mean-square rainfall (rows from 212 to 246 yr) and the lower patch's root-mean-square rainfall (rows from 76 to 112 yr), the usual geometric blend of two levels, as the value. 413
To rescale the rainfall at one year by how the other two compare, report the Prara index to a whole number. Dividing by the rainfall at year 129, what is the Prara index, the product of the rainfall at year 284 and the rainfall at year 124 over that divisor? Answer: 500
